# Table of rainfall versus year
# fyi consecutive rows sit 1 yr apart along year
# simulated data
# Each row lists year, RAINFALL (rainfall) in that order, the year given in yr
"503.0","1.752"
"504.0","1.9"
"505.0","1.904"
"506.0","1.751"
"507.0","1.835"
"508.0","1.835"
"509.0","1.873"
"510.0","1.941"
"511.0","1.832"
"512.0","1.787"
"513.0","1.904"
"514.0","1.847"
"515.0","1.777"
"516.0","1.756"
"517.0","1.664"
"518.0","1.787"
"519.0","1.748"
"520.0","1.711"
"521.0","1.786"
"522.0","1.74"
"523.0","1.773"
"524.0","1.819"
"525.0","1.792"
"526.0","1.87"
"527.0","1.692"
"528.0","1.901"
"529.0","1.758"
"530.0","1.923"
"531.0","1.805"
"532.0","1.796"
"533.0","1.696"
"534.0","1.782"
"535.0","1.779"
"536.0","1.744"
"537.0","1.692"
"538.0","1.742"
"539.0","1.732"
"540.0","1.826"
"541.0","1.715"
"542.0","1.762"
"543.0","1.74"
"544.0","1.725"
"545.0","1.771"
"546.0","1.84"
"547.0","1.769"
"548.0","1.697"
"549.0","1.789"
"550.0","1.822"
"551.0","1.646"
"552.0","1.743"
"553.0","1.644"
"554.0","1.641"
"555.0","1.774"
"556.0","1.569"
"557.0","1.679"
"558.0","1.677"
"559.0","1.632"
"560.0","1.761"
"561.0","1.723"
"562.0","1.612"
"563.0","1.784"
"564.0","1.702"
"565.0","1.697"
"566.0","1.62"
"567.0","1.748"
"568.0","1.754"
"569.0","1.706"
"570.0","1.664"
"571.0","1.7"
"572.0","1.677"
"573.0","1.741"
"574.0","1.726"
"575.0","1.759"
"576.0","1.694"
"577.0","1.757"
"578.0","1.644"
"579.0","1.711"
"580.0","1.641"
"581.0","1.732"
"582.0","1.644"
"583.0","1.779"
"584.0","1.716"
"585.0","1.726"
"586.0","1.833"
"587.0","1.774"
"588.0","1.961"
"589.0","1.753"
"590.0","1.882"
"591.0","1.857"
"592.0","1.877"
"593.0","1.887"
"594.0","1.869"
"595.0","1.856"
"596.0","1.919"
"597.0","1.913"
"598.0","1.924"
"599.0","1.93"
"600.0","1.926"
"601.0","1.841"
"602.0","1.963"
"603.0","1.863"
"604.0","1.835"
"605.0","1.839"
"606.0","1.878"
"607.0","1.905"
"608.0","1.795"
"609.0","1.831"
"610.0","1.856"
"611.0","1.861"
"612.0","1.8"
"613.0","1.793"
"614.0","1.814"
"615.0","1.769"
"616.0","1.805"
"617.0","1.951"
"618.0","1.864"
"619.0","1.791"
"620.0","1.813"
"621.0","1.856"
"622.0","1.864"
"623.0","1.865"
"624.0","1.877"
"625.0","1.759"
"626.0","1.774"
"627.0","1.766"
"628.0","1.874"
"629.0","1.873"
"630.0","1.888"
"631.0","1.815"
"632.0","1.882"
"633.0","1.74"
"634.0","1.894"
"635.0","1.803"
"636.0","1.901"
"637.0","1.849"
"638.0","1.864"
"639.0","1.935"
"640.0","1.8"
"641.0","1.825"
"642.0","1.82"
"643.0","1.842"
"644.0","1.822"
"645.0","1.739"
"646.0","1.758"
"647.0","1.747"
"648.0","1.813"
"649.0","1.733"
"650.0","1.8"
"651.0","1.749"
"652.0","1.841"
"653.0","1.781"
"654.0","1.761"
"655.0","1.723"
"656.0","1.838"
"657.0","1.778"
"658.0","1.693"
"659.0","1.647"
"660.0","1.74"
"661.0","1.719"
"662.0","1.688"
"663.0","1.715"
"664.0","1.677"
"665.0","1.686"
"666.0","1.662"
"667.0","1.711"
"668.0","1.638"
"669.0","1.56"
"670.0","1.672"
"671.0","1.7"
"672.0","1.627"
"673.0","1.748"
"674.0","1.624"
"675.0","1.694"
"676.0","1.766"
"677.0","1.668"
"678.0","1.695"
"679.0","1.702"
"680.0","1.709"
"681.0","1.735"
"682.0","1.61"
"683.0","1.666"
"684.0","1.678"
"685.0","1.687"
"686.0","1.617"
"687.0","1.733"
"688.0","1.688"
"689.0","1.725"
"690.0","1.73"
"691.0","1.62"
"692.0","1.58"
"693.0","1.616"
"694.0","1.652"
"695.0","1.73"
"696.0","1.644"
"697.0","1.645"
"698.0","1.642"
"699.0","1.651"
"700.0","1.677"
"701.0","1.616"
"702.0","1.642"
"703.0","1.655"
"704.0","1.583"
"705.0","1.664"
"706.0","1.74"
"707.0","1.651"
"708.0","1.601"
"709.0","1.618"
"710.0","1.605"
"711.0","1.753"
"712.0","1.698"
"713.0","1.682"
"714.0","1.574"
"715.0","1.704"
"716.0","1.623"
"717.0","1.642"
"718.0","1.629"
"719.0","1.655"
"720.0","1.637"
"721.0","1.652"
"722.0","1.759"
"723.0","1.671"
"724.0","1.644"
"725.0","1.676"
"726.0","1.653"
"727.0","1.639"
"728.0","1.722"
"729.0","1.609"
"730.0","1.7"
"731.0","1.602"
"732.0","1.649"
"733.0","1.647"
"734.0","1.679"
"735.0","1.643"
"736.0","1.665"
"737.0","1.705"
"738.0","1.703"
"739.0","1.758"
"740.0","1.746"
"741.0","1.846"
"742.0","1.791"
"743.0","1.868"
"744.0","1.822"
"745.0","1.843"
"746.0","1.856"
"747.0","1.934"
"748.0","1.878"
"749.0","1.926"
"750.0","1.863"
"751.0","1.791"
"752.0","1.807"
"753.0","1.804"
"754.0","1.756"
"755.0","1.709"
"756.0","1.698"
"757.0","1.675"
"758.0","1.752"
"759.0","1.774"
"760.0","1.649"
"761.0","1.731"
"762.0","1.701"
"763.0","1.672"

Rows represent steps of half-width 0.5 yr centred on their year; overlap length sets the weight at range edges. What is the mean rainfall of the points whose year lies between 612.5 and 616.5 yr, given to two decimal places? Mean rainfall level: 1.80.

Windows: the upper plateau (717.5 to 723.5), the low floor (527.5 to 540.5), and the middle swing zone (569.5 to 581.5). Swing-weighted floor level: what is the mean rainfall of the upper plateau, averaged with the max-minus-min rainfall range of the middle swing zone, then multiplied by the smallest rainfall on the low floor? 1.51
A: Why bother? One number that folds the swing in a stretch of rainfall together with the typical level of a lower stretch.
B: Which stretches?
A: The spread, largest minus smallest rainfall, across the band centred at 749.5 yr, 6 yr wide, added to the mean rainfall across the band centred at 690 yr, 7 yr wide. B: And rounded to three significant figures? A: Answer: 1.81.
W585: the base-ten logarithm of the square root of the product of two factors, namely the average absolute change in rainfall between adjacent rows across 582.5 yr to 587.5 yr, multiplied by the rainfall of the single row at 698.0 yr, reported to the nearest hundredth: -0.50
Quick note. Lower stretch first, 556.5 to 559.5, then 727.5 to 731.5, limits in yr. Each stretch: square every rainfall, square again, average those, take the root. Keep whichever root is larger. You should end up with 2.8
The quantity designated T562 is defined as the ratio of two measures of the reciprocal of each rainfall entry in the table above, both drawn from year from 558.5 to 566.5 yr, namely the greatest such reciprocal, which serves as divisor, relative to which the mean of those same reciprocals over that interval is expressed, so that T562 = 0.954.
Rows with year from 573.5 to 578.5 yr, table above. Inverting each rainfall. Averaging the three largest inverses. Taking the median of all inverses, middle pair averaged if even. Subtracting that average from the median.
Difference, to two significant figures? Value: -0.013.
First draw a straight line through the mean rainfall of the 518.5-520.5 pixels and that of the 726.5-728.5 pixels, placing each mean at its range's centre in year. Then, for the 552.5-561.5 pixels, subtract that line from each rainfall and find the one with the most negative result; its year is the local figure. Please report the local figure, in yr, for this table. 556.0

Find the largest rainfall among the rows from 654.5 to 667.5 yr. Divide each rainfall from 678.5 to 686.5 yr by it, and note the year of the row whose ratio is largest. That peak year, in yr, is 681.0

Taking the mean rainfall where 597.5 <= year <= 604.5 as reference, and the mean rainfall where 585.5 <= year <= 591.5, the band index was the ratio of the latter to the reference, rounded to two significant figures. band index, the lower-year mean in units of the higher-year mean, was 0.97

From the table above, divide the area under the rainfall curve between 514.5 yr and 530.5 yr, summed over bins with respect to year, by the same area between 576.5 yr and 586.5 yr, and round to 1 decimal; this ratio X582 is 1.7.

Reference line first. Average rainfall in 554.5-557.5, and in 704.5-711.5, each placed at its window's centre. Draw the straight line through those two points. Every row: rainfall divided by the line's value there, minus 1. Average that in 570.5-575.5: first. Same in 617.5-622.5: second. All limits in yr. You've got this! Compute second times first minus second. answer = -0.10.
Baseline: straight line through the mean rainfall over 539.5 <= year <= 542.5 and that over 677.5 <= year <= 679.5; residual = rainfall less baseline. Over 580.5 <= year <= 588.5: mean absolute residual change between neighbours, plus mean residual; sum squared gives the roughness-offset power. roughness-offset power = 0.0138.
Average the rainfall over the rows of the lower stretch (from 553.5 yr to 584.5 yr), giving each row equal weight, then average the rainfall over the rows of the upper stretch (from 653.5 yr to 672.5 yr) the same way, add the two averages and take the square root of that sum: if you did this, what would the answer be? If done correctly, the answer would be 1.84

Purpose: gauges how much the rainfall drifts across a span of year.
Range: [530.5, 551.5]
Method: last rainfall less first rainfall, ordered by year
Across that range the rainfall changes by -0.16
